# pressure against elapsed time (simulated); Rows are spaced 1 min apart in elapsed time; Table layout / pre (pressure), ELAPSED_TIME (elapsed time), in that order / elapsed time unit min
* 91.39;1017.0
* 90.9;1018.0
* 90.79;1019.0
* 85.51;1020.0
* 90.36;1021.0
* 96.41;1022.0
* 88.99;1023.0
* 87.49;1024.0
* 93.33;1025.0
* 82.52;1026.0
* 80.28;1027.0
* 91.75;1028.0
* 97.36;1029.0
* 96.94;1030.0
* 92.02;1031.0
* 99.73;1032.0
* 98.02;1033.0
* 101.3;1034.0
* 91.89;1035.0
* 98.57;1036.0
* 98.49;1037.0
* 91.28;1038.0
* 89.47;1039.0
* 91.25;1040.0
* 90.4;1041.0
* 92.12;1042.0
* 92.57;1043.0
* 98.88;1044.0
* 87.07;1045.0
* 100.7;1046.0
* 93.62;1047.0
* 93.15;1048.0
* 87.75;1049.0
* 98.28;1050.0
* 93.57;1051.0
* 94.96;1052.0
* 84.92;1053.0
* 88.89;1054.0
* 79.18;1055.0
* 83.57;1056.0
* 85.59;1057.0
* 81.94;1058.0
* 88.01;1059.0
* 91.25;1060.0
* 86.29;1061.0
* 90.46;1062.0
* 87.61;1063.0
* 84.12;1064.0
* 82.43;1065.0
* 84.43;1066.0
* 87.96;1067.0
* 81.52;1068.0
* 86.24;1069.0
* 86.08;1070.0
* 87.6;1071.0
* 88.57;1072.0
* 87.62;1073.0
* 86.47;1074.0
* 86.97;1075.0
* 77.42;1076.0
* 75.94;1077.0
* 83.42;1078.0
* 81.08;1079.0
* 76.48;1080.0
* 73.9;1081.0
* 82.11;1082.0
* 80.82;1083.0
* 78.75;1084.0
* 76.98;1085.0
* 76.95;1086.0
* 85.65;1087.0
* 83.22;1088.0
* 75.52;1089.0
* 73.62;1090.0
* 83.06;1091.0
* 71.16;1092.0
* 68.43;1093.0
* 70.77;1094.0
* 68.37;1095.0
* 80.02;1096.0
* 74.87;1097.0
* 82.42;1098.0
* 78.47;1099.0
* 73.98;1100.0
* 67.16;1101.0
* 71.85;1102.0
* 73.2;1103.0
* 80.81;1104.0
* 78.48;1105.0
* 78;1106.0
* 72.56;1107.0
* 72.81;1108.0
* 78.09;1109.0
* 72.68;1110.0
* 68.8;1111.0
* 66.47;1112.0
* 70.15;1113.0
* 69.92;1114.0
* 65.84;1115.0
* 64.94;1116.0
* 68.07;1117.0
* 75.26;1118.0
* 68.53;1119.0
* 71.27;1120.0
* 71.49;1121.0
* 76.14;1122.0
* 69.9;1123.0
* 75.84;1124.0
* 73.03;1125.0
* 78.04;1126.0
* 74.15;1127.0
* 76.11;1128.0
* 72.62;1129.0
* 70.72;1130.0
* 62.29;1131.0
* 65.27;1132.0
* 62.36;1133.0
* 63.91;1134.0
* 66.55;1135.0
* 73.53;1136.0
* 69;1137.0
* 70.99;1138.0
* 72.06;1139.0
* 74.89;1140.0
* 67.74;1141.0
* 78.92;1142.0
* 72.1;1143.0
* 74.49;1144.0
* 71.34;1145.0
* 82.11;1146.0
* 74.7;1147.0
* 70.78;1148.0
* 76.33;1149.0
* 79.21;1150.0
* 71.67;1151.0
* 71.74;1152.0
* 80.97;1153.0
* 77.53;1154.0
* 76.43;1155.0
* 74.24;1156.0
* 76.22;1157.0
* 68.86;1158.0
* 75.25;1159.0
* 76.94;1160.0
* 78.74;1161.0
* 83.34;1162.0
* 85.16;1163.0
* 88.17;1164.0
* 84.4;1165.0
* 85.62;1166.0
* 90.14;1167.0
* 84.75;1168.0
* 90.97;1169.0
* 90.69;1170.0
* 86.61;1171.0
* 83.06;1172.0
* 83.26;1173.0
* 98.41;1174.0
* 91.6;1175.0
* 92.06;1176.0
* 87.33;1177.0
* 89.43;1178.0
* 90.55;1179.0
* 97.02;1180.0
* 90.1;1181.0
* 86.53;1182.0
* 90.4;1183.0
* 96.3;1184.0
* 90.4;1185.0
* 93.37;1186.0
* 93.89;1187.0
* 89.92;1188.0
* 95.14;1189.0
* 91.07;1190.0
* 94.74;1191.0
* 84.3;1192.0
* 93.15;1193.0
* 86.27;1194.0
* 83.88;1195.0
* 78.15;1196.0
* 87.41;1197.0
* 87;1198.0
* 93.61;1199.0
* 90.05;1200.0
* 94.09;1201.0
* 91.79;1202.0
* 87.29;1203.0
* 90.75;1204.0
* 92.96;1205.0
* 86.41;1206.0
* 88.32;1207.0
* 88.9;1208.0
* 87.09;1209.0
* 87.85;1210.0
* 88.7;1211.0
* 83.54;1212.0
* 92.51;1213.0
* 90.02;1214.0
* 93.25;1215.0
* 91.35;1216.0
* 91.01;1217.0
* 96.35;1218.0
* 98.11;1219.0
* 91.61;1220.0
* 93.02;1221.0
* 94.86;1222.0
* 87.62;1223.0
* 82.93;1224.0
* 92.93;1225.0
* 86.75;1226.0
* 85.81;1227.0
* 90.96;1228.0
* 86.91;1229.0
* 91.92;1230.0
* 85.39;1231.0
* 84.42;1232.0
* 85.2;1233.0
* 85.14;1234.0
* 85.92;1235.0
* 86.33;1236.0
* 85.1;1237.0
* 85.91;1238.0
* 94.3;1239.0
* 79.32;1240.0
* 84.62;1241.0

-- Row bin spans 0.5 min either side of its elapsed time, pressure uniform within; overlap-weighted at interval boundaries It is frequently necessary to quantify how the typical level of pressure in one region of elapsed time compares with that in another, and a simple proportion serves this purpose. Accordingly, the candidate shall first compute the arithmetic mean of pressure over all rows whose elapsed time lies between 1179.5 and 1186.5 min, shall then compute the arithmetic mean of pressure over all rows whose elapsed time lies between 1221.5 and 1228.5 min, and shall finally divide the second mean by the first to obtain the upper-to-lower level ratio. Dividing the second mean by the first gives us 0.97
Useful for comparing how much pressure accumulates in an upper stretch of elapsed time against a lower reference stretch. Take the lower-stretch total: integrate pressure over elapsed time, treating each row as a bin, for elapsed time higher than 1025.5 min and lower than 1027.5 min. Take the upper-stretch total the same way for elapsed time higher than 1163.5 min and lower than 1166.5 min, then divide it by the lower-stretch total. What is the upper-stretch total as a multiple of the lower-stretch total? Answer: 1.6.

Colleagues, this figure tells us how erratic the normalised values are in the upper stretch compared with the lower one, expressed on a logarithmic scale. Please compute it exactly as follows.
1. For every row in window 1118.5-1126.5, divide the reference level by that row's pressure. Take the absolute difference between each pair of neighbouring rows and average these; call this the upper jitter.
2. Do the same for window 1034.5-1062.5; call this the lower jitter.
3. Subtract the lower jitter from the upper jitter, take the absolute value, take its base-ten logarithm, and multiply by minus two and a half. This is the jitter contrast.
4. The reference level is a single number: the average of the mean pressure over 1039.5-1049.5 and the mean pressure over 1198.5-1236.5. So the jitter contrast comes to 4.8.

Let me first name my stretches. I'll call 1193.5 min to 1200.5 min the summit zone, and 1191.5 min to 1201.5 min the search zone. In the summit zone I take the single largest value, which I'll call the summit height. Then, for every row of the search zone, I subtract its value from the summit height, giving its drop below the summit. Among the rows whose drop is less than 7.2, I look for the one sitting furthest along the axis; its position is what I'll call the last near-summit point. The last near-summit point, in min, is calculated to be 1201.0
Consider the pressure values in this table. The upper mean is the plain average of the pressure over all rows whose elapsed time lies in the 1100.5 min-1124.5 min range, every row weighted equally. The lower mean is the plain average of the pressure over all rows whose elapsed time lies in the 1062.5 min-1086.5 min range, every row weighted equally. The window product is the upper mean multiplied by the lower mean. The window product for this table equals 5945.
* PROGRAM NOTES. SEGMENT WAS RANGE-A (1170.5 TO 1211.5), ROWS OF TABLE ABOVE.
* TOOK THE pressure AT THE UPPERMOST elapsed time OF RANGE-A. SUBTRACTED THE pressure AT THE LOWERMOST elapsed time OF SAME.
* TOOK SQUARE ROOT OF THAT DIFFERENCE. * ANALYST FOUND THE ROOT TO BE 1.4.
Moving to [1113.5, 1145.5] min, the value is 1.2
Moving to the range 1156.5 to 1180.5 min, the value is 4.6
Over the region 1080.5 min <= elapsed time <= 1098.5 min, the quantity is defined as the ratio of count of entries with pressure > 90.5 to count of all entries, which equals 0.00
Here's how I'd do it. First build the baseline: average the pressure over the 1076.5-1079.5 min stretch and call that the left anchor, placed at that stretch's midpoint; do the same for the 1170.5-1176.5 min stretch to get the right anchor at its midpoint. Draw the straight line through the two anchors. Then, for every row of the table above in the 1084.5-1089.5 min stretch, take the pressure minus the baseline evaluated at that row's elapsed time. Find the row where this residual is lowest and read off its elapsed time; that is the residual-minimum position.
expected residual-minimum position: 1089.0 min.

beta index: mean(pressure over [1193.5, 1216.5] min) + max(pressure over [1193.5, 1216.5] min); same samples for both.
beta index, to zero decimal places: 183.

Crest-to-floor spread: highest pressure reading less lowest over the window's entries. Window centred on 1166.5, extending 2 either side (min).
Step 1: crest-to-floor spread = 5.7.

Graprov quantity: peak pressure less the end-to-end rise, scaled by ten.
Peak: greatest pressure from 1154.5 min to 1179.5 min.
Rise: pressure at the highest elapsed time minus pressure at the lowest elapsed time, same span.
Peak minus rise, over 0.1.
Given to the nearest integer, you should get 843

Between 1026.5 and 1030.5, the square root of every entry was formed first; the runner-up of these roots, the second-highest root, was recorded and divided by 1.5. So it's 6.6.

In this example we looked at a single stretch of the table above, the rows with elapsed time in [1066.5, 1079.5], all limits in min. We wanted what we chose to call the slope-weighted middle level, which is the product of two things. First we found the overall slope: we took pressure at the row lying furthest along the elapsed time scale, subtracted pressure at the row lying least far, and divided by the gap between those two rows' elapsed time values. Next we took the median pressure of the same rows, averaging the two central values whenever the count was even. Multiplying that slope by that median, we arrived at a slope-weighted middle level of -49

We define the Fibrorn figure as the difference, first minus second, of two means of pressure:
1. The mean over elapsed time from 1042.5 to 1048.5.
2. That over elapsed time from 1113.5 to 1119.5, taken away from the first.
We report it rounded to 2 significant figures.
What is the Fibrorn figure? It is 26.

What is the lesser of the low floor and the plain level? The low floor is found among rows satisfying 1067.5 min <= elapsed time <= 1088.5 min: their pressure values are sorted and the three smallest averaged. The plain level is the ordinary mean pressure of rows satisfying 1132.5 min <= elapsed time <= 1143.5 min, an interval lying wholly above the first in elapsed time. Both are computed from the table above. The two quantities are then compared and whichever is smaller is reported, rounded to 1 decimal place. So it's 70.2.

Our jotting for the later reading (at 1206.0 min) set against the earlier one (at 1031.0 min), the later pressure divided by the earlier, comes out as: 0.94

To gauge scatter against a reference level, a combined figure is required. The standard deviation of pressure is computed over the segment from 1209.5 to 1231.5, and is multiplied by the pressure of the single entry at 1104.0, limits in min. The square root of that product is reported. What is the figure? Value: 18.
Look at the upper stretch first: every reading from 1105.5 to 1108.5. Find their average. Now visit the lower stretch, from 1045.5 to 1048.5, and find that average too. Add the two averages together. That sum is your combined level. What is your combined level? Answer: 170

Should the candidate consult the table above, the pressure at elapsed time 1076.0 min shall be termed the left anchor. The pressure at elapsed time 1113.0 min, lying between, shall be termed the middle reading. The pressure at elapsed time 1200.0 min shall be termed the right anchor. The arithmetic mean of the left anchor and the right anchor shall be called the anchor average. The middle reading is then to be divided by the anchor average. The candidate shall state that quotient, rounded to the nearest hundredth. 0.84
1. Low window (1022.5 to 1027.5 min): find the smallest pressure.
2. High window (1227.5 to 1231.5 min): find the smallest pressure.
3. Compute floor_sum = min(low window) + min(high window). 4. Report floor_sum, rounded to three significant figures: 166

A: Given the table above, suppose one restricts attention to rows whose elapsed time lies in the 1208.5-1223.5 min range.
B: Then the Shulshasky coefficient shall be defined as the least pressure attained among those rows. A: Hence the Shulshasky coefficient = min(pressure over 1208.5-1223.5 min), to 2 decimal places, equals 83.54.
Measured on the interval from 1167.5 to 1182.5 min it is 83.06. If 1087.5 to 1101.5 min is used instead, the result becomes 67.16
